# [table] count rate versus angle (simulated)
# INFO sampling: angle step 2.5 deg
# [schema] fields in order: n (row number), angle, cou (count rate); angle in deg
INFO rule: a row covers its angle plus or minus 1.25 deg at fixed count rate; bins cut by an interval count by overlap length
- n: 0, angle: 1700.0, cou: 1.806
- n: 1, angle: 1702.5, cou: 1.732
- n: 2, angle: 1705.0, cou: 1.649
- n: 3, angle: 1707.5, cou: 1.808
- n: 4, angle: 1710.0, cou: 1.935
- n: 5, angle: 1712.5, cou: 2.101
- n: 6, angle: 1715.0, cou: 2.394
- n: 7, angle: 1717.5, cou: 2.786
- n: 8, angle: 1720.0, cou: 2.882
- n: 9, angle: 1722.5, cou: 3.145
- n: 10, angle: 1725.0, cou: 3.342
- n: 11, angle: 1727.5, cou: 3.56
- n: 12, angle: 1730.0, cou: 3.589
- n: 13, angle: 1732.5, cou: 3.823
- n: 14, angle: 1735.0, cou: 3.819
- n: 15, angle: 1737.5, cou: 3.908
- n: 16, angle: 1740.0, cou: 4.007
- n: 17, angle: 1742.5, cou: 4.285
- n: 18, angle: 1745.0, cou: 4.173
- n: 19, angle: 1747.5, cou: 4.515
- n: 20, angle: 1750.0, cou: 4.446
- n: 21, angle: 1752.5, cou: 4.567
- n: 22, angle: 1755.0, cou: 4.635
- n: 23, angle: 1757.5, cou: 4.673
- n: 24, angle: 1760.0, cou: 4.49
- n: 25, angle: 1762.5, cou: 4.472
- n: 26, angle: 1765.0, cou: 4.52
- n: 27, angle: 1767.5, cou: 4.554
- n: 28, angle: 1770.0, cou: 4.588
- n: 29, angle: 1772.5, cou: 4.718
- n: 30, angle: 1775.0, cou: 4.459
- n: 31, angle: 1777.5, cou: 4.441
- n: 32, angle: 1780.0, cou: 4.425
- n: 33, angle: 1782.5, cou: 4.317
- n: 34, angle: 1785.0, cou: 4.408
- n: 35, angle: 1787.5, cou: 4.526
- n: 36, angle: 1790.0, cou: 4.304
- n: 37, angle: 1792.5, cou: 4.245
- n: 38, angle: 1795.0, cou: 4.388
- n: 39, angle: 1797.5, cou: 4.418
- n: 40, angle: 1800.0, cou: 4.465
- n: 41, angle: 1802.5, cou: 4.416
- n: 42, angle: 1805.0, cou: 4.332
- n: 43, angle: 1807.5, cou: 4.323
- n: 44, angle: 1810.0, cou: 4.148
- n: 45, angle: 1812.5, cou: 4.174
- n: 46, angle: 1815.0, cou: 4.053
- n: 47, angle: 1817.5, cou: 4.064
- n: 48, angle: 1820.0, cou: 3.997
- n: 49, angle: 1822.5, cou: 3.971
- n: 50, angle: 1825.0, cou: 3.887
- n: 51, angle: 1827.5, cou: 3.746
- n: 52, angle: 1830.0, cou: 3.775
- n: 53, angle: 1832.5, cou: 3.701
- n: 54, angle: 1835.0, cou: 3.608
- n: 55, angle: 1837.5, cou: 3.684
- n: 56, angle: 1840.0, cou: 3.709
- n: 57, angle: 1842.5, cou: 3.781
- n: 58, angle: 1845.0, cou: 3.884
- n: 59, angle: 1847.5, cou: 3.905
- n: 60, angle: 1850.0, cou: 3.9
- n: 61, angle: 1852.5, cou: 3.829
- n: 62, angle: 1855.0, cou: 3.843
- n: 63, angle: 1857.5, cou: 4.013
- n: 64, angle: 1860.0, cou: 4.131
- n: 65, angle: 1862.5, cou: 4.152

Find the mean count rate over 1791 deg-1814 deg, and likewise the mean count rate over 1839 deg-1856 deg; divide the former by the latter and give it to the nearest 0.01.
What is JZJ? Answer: 1.13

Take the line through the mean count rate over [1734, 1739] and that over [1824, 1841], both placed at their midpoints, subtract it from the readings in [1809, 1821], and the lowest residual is 0.25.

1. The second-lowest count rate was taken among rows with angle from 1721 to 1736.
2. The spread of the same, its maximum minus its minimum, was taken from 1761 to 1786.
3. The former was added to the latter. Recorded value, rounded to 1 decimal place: 3.7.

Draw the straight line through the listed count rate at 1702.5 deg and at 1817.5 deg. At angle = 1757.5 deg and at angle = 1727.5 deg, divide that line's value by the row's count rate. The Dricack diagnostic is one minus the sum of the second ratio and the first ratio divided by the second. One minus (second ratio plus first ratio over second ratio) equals -0.60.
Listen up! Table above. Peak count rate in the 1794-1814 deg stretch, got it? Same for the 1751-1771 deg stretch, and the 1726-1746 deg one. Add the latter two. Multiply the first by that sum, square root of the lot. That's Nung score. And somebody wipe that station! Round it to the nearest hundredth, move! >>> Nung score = 6.32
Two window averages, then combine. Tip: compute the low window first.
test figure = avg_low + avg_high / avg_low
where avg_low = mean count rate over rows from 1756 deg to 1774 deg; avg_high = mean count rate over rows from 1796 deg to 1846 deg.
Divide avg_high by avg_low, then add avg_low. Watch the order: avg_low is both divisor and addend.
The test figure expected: 5.45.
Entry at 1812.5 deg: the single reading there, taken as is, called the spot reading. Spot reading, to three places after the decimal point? 4.174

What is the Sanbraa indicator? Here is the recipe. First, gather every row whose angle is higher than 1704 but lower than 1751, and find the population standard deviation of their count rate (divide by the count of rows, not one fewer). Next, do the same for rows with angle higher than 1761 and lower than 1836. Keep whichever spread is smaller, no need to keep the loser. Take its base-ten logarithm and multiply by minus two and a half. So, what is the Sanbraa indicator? 1.4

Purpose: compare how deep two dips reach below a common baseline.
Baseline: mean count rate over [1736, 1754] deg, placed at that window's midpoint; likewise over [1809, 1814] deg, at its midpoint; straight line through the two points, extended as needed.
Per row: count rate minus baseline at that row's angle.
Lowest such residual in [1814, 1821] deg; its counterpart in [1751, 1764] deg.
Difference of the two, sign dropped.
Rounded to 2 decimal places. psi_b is 0.38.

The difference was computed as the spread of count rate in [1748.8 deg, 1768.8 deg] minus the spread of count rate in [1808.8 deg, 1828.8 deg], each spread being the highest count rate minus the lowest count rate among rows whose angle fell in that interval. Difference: -0.20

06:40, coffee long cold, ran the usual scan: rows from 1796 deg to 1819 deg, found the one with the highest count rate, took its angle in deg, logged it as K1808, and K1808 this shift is 1800.0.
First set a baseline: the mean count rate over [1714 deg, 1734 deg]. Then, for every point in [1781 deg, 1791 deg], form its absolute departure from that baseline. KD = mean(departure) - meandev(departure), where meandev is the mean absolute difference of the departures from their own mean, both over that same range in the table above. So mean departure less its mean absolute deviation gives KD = 1.1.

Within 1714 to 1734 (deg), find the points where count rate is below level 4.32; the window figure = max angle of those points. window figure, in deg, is 1732.5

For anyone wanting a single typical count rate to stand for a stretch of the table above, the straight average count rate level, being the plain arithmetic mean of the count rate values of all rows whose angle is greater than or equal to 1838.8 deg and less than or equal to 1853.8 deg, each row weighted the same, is 3.8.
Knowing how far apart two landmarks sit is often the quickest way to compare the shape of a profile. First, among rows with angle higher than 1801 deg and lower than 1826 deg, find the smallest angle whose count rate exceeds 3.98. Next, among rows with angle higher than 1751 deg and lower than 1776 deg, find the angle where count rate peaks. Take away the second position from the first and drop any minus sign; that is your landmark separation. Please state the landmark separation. 30.0 deg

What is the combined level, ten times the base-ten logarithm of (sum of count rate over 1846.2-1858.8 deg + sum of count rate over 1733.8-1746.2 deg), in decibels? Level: 16.0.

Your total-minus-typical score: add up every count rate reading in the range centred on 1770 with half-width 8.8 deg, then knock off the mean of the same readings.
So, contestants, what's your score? 27.2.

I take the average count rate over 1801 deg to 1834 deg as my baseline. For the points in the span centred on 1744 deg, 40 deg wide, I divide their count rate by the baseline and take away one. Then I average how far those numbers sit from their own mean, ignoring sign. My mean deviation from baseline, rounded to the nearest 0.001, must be 0.091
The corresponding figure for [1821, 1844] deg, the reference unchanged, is 0.020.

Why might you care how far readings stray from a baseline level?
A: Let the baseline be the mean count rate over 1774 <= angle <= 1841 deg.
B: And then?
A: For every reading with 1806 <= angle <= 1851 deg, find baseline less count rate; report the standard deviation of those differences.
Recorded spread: 0.19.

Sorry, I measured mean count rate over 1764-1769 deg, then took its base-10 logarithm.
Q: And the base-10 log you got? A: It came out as 0.657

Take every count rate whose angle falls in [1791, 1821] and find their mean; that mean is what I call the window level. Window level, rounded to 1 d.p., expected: 4.3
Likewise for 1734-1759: 4.3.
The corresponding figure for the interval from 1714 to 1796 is 4.1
